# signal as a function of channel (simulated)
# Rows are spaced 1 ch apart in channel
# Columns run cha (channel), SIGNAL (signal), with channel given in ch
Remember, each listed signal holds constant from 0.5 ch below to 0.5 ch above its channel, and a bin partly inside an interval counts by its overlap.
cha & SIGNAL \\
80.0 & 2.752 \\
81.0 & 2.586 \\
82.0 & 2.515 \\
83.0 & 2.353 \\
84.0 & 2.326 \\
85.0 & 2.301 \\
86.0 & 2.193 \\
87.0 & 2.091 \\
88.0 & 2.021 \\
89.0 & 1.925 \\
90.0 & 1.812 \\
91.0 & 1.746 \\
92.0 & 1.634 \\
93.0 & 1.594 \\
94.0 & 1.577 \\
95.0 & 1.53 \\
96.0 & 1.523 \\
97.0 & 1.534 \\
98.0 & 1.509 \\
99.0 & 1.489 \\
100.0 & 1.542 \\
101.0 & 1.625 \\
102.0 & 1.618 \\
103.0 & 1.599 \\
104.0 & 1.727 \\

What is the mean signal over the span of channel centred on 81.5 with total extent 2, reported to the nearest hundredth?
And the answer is 2.55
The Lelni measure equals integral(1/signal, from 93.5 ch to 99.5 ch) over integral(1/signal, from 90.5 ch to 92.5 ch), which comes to 3.3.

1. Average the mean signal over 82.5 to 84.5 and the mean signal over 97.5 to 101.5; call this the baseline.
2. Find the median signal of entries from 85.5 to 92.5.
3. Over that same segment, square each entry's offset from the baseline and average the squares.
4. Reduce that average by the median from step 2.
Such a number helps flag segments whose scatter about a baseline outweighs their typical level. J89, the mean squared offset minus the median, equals -1.89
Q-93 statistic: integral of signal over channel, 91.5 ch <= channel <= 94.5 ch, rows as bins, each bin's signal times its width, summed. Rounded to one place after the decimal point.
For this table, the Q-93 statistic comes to 4.8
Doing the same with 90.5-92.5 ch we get 3.4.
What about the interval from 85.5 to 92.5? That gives 13.4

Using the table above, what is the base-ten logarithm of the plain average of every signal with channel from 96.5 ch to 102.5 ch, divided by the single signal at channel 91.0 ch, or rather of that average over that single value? -0.051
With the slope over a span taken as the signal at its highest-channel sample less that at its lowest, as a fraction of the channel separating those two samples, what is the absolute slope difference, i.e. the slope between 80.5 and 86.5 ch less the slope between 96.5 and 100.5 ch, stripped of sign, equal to 0.08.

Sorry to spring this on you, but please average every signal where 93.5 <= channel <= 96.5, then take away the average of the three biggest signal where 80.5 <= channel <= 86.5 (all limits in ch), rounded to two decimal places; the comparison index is -0.94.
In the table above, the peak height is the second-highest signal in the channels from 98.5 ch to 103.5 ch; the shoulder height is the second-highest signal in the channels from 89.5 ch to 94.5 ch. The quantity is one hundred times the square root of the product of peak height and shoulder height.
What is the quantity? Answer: 168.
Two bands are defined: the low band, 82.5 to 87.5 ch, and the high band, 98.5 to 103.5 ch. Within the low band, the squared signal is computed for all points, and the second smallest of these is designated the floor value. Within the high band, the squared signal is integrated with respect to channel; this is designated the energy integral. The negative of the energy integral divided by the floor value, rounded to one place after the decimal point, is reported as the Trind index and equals -2.6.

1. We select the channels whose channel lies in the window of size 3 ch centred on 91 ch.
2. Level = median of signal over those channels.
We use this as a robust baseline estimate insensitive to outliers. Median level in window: 1.7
